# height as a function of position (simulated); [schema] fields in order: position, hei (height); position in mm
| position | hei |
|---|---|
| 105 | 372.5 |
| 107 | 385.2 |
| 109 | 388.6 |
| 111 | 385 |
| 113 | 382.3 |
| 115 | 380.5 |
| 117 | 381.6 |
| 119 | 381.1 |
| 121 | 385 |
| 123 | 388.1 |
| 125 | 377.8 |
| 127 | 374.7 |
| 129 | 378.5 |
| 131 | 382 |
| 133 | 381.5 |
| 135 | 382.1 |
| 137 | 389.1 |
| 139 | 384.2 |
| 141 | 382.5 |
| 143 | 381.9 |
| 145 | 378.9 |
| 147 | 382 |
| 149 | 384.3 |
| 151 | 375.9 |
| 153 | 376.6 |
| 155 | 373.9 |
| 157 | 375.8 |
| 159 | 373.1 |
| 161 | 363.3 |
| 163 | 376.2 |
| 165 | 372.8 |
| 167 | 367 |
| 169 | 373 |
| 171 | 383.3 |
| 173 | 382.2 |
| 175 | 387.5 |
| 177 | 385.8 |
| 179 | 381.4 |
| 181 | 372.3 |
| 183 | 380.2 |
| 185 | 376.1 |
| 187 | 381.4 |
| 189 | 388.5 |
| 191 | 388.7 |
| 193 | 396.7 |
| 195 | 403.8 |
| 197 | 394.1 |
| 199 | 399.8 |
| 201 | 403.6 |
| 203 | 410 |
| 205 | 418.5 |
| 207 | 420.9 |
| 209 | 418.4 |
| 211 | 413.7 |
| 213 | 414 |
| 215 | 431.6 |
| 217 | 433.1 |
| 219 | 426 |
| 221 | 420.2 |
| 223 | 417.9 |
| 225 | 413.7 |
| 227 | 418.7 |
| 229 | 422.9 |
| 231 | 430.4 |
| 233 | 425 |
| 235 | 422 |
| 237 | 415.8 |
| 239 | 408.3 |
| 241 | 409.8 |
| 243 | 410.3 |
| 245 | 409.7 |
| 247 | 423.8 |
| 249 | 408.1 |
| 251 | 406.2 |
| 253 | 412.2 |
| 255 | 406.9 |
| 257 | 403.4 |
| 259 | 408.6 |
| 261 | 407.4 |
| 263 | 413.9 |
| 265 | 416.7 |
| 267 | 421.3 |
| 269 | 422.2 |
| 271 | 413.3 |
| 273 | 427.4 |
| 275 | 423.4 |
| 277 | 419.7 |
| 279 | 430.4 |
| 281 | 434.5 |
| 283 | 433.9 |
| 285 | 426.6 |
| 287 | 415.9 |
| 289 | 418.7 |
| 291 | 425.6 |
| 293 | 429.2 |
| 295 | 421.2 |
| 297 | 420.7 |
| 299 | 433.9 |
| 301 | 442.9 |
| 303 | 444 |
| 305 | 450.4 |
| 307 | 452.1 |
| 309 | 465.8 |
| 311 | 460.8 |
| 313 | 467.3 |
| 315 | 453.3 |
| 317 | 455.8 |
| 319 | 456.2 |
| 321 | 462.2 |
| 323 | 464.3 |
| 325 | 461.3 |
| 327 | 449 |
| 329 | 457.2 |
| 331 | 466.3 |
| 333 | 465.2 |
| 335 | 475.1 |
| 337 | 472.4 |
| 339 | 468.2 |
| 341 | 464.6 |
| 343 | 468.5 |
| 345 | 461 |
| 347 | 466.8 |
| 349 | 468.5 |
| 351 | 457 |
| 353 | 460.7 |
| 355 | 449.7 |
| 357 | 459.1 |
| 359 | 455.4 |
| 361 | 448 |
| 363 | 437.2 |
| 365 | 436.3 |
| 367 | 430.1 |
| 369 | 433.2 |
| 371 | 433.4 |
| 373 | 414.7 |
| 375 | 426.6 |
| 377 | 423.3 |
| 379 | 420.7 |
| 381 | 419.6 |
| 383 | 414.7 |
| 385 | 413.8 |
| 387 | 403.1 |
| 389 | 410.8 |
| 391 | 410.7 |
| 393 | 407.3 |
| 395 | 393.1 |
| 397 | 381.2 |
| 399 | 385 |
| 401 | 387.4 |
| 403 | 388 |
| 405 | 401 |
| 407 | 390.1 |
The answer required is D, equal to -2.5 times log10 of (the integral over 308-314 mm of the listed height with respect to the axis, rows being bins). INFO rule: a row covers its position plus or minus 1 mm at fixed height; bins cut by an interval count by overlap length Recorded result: -8.6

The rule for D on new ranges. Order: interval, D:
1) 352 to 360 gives -8.9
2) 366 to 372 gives -8.5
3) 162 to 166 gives -7.9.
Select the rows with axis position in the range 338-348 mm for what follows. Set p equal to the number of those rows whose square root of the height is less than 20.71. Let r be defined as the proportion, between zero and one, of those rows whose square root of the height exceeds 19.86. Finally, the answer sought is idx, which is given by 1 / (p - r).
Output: -1.00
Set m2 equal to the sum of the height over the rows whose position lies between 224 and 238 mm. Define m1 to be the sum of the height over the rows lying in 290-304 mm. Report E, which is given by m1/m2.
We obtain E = 1.02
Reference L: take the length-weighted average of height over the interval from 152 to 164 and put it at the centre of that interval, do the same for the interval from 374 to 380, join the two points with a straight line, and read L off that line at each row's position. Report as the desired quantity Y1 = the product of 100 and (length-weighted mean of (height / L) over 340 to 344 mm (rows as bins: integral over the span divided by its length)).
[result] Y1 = 112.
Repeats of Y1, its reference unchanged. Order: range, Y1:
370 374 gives 100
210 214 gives 107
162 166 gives 100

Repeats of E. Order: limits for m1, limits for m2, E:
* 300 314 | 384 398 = 1.13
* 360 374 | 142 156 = 1.14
